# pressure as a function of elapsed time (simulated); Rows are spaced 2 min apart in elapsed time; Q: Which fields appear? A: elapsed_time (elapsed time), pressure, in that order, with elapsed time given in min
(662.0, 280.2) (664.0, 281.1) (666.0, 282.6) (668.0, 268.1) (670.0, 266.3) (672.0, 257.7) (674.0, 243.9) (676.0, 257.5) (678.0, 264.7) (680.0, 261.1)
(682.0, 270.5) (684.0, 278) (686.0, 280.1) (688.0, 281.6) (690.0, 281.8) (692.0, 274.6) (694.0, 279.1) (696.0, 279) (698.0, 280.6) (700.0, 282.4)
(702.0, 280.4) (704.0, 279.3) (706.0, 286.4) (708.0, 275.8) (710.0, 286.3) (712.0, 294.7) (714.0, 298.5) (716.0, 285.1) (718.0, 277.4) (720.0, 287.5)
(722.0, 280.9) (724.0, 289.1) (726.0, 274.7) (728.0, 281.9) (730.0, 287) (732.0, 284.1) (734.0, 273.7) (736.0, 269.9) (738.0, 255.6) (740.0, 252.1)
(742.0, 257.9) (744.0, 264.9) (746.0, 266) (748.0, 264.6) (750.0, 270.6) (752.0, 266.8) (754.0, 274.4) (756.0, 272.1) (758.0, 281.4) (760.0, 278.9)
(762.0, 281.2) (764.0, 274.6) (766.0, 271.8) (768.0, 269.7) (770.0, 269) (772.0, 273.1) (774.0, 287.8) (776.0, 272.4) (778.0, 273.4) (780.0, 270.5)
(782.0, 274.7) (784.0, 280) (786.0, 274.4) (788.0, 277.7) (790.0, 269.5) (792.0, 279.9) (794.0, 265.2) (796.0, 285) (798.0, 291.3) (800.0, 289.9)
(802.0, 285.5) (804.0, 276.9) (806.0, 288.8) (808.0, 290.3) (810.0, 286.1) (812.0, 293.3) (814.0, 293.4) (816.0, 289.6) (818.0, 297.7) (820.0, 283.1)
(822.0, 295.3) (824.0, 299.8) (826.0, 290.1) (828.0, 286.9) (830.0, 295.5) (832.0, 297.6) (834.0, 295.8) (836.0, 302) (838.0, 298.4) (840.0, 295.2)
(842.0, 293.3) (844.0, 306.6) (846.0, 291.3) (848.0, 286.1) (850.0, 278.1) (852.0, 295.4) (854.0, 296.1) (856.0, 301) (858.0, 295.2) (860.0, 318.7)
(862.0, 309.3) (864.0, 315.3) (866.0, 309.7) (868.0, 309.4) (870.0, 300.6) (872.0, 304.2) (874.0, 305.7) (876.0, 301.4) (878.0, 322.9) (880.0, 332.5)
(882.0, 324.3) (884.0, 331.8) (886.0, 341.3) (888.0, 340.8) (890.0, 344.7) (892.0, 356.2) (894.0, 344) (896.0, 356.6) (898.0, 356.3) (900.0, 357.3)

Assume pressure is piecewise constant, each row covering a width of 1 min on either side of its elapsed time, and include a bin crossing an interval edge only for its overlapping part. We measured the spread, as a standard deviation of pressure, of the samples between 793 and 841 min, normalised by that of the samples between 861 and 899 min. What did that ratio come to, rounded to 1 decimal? 0.4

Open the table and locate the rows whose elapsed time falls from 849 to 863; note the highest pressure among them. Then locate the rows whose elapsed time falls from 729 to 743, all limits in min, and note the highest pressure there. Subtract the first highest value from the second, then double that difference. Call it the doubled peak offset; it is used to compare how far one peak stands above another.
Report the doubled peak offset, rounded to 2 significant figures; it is -63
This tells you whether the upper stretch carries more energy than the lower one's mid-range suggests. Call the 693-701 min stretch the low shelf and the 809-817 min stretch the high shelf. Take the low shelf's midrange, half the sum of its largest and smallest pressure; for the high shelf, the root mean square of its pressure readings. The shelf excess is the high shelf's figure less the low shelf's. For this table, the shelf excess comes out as 10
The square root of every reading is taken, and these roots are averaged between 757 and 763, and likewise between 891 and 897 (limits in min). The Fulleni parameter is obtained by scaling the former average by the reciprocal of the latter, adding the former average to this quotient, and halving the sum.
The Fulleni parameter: 8.8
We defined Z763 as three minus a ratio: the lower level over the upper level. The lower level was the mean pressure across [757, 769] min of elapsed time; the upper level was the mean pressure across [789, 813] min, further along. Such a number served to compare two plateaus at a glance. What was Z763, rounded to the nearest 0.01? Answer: 2.03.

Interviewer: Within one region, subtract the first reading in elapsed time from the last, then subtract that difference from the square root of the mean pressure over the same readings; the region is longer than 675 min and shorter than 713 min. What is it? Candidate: -21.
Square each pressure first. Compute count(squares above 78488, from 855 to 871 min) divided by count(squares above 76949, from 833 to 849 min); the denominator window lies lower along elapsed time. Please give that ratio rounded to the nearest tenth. 1.0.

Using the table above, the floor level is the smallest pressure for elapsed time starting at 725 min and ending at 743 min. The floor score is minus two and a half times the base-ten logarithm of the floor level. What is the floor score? -6.00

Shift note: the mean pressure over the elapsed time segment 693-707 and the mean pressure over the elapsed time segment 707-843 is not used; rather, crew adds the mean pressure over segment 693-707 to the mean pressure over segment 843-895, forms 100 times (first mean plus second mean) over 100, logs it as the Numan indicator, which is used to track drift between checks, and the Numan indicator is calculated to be 595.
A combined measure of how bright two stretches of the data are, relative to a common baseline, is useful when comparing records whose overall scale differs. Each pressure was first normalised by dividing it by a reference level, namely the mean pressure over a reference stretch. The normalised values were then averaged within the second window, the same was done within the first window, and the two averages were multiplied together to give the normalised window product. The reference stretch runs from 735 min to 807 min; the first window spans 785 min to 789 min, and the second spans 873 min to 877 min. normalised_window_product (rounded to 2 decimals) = 1.12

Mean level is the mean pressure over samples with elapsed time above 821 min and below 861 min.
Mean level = 296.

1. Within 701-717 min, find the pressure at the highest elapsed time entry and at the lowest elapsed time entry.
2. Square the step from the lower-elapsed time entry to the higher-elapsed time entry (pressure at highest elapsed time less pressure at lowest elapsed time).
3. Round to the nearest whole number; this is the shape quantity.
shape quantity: 22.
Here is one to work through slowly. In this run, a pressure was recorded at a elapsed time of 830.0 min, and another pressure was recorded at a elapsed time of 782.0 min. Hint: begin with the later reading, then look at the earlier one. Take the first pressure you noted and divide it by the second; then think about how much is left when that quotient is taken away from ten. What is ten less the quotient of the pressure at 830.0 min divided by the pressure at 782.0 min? 8.92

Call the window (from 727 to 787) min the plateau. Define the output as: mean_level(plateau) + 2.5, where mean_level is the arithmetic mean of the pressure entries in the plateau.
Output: 275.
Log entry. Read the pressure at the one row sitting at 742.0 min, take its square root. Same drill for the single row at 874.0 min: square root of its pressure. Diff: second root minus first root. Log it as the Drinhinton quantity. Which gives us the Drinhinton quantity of 1.4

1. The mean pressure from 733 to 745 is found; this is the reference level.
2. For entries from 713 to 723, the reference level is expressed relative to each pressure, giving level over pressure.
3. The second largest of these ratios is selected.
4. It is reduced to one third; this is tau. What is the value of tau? 0.311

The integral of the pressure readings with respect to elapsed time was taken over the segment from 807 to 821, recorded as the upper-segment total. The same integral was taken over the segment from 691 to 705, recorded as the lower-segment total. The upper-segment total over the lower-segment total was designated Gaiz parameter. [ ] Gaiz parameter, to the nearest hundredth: 1.04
